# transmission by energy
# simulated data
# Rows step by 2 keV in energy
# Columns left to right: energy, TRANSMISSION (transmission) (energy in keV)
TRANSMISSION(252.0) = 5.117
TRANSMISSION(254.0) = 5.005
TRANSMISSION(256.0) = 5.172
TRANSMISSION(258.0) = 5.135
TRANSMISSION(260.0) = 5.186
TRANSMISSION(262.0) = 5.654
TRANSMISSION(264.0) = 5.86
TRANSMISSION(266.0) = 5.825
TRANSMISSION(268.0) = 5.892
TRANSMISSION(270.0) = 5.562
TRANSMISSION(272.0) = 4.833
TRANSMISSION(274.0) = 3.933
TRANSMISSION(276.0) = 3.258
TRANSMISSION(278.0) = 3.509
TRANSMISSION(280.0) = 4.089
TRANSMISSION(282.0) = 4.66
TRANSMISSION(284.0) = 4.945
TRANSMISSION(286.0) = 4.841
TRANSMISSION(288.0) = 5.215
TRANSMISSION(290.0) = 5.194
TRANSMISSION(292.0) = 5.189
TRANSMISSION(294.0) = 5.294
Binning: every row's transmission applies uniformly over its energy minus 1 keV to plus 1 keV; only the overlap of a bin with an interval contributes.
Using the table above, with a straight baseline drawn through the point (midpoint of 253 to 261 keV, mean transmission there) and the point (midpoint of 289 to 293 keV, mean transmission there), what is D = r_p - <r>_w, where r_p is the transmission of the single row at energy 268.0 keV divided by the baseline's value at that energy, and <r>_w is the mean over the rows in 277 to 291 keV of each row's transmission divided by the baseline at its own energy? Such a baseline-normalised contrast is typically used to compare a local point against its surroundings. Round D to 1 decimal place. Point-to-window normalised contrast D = 0.2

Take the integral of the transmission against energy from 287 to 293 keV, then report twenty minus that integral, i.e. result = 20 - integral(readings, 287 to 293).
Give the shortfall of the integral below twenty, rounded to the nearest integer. -11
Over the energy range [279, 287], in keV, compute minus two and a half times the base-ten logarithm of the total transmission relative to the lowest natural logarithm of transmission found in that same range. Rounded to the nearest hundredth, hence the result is -2.80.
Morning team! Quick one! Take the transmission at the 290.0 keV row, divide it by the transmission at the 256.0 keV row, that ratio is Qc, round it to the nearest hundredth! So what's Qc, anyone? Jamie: 1.00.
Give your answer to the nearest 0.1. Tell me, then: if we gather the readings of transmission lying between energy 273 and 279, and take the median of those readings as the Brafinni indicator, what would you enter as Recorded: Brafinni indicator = 3.5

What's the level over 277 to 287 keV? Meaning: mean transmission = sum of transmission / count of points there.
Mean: 4.4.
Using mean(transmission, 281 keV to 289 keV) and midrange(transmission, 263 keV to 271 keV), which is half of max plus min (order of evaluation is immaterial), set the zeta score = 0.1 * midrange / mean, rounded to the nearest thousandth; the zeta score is 0.117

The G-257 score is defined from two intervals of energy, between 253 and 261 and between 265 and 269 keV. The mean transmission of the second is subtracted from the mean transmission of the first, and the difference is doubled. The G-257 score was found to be -1.5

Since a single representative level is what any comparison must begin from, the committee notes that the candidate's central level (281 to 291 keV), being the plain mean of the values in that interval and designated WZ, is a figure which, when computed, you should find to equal 5.0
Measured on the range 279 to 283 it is 4.4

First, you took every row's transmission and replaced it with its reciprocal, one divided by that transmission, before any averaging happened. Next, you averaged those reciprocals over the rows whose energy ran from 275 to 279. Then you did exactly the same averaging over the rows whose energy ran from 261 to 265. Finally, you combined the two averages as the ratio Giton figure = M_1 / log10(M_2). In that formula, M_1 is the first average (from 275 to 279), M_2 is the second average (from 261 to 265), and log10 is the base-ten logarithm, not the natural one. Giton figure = -0.39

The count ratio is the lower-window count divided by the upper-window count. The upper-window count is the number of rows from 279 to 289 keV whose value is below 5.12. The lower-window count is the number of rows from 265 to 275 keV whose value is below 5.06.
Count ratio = 0.5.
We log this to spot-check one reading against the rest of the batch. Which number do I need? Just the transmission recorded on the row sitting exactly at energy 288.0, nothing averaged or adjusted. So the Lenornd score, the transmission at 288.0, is 5.215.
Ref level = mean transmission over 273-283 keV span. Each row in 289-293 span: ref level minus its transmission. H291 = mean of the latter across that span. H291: -1.3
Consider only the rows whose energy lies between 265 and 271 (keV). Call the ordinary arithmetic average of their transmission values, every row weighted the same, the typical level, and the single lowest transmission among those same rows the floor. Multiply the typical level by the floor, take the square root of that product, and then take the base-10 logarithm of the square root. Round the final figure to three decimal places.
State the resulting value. 0.753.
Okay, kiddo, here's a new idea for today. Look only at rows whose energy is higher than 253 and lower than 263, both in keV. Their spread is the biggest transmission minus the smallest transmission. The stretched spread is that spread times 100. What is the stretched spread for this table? 65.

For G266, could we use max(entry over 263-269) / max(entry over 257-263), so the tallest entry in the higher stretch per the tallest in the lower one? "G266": 1.04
